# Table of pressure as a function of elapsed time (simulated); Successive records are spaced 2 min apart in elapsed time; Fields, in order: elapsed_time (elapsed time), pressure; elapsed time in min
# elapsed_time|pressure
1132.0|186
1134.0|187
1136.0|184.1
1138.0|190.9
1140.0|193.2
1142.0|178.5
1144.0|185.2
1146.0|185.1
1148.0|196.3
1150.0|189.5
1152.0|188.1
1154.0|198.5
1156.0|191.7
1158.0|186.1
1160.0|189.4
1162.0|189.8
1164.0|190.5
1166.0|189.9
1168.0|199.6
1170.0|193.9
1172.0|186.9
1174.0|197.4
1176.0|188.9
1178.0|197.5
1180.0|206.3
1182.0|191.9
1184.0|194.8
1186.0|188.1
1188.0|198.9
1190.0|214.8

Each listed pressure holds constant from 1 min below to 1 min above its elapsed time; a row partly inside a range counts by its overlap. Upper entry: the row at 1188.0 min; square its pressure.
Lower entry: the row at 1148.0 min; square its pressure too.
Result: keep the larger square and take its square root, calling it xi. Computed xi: 199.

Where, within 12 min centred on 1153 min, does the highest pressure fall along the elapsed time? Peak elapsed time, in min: 1154.0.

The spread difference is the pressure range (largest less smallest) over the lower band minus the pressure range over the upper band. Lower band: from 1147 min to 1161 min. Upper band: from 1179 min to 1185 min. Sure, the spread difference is -2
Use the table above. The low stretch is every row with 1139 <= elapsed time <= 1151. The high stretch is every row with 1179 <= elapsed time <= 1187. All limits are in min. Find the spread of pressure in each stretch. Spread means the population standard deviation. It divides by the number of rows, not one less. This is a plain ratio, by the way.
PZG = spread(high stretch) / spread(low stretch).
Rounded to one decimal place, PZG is 1.2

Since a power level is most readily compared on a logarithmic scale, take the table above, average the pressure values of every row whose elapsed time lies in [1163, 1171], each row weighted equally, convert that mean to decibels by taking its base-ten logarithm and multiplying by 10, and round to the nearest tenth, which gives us 22.9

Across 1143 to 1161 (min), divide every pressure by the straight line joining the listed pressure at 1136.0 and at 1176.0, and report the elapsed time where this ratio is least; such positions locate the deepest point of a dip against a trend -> 1158.0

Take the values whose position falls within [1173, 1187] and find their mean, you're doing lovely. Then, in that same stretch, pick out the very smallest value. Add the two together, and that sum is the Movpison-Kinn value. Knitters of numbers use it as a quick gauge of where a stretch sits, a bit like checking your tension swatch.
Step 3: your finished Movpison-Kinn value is 383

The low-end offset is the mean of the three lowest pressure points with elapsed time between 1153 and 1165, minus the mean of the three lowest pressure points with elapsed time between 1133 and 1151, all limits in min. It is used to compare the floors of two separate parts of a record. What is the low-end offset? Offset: 5.9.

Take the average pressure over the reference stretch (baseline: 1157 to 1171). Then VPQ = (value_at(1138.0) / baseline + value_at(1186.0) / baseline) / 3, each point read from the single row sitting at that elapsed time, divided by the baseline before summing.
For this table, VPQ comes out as 0.66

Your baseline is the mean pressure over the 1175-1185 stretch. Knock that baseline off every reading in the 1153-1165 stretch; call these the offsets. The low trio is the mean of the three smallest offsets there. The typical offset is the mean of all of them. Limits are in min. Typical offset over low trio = 0.66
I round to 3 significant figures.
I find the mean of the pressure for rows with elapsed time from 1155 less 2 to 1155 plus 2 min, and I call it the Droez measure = 195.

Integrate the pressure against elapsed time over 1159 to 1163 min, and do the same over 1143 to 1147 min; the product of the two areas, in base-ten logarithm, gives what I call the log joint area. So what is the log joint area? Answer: 5.7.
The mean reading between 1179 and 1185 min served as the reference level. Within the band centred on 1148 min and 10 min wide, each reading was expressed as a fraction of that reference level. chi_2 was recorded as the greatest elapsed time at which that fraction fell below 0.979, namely 1152.0 min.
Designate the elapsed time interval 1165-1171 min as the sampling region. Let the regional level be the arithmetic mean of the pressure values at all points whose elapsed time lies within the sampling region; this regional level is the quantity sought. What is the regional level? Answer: 194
